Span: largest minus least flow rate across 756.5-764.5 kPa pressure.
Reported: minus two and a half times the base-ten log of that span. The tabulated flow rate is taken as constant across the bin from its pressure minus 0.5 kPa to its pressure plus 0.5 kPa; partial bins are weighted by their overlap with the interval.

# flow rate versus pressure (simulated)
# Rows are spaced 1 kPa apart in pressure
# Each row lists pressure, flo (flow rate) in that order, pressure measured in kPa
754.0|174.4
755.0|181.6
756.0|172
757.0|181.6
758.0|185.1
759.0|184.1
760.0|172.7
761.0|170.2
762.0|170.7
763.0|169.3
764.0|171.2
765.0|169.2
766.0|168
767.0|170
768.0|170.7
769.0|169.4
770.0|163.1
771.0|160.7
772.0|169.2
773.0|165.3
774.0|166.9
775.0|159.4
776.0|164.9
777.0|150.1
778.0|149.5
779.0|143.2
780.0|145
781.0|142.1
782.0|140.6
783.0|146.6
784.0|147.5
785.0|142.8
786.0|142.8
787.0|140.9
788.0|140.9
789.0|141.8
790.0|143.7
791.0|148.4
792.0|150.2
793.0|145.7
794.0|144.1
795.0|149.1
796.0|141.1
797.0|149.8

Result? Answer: -3.0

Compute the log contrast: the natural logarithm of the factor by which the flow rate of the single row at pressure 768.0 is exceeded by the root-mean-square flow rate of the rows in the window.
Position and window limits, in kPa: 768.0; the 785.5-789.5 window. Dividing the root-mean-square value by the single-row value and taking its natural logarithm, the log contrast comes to -0.187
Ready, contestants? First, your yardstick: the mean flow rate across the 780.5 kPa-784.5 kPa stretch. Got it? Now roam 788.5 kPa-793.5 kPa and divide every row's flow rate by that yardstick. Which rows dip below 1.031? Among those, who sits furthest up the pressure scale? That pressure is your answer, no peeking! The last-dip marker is 793.0 kPa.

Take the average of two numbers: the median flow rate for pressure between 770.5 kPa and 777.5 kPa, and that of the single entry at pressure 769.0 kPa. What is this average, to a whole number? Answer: 167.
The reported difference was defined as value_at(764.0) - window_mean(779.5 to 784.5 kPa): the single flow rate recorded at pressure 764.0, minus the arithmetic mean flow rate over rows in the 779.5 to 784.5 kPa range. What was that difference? 27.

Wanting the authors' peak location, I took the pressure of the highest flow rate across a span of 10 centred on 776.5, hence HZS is 772.0 kPa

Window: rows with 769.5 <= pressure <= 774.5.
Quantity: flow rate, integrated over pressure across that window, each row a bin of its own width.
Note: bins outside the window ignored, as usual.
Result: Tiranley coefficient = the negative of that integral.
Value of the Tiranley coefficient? -825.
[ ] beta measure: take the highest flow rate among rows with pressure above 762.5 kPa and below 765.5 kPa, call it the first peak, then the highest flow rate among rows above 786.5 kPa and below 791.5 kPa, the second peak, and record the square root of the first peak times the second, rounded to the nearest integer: 159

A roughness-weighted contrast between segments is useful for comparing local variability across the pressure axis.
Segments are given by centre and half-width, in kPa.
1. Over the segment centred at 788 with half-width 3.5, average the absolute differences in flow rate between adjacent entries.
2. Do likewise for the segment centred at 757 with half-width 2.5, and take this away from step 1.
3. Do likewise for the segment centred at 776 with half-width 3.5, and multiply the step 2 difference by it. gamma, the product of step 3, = -26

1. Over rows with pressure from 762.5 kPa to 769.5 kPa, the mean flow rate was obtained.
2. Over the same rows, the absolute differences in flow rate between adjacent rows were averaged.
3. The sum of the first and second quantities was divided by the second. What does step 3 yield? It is 113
